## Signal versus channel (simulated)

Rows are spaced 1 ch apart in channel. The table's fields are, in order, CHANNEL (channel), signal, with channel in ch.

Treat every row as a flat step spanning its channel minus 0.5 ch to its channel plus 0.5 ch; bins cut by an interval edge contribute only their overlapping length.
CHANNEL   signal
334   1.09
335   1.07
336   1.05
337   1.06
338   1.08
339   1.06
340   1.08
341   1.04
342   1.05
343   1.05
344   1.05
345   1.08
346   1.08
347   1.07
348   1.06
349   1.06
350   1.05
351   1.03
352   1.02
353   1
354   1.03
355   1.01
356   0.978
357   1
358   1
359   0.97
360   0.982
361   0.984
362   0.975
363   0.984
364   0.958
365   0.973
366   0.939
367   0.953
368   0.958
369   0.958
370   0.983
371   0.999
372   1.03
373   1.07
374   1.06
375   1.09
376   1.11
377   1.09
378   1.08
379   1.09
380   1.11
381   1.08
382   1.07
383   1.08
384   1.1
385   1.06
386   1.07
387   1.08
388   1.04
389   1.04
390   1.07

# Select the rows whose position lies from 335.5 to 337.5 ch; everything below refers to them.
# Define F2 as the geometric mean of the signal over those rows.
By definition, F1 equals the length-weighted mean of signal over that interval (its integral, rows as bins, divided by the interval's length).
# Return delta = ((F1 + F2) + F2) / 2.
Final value 1.58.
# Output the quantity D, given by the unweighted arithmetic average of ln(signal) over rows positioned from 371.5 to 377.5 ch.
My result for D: 0.07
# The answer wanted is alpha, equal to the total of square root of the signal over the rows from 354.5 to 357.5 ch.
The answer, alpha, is 3.0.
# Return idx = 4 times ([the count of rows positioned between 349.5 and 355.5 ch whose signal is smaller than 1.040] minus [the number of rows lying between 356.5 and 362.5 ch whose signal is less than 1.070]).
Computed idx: -4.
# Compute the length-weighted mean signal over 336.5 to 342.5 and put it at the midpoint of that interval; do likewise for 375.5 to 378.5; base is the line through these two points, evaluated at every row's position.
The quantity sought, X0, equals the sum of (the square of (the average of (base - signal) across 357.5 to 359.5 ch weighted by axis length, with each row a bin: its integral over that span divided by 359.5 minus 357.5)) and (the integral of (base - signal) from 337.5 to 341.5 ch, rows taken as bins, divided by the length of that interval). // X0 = 0.01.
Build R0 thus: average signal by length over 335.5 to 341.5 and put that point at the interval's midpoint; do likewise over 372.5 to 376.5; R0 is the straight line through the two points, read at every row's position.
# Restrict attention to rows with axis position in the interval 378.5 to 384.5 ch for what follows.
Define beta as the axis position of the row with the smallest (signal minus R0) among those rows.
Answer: 382 ch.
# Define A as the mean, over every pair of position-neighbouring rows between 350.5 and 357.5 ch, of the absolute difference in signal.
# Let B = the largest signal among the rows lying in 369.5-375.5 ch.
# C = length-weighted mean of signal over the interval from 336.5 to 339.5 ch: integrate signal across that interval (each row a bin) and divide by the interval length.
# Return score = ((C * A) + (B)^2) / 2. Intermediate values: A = 0.022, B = 1.09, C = 1.07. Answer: 0.61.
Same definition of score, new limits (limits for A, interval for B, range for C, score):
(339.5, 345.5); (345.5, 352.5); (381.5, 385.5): 0.59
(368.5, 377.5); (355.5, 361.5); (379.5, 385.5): 0.51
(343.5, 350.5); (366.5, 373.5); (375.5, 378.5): 0.58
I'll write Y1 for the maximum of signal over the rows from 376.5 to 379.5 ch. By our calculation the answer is 1.09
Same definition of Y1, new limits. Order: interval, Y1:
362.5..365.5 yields 0.984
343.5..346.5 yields 1.08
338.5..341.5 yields 1.08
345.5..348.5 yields 1.08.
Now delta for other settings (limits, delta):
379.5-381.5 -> 1.64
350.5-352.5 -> 1.54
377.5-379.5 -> 1.63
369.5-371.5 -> 1.49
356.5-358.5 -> 1.50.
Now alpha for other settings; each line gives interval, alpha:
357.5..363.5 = 5.9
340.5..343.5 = 3.1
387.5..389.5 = 2.0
